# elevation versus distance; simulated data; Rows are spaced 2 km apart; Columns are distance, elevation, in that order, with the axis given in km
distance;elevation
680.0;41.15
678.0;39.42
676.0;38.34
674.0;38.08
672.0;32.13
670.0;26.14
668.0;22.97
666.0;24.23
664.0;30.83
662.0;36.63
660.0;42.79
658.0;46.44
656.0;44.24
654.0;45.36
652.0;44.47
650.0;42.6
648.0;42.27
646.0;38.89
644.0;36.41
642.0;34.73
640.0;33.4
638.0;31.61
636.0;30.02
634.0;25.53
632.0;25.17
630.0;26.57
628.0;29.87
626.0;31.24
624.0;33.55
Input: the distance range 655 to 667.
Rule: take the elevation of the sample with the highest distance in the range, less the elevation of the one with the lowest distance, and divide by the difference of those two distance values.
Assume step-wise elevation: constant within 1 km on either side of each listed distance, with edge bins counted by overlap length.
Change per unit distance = -2.0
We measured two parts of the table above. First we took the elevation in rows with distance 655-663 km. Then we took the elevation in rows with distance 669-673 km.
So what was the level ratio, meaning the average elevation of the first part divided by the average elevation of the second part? 1.46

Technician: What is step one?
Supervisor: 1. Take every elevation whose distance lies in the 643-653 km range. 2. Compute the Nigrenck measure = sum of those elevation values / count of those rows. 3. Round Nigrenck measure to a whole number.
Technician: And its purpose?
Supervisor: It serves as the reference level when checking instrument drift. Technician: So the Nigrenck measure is 41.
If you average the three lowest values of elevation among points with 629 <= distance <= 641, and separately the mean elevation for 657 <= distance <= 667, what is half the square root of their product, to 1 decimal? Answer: 15.3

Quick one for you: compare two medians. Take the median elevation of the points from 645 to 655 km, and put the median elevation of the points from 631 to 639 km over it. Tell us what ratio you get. 0.65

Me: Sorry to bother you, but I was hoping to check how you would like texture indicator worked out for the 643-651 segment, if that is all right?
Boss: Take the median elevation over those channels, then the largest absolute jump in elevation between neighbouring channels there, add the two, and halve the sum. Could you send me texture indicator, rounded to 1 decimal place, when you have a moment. 22.0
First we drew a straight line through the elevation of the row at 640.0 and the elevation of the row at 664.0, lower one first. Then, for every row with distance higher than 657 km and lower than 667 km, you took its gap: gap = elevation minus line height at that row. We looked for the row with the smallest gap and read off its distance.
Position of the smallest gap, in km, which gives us 666.0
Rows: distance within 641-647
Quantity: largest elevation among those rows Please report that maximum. 38.89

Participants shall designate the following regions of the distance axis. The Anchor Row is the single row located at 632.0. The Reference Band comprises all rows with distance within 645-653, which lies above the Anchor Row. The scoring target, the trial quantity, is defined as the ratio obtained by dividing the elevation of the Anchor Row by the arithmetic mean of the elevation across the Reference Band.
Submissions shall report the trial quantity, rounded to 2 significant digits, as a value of 0.60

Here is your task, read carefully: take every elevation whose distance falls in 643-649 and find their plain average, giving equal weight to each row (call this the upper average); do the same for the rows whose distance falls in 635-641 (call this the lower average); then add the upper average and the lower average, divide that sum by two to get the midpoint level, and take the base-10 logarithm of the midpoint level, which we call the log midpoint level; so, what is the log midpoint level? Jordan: 1.55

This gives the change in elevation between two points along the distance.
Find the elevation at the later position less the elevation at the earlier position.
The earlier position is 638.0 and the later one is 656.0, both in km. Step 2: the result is 12.6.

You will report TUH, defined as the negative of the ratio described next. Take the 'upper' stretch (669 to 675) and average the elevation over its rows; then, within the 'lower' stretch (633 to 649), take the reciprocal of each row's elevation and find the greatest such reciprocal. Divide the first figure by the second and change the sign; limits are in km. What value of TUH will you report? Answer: -820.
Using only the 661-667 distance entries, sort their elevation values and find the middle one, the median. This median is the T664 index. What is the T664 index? 31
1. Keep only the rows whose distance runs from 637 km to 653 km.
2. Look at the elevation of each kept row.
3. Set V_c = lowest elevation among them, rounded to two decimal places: 31.61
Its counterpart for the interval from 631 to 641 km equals 25.17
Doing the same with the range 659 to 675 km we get 22.97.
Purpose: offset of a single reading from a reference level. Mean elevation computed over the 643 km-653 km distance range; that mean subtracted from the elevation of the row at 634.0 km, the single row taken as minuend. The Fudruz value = -15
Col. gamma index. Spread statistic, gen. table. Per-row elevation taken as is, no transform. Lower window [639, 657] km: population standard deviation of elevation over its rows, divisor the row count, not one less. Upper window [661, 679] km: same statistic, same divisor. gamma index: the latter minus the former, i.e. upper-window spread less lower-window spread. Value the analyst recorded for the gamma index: 1.8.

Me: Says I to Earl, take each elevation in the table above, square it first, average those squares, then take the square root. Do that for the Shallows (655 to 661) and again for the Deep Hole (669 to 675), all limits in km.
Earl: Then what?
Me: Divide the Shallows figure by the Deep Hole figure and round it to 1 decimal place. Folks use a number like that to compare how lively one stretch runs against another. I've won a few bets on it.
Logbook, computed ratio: 1.4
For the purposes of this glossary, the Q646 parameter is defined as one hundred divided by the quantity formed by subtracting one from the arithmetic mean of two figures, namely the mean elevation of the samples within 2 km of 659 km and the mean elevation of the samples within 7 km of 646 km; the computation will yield 2.45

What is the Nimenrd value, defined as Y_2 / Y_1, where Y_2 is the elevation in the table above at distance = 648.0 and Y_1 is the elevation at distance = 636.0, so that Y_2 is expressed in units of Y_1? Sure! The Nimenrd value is 1.4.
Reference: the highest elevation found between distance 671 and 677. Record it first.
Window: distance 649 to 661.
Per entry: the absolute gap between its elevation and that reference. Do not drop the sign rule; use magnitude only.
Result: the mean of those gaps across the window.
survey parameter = 6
